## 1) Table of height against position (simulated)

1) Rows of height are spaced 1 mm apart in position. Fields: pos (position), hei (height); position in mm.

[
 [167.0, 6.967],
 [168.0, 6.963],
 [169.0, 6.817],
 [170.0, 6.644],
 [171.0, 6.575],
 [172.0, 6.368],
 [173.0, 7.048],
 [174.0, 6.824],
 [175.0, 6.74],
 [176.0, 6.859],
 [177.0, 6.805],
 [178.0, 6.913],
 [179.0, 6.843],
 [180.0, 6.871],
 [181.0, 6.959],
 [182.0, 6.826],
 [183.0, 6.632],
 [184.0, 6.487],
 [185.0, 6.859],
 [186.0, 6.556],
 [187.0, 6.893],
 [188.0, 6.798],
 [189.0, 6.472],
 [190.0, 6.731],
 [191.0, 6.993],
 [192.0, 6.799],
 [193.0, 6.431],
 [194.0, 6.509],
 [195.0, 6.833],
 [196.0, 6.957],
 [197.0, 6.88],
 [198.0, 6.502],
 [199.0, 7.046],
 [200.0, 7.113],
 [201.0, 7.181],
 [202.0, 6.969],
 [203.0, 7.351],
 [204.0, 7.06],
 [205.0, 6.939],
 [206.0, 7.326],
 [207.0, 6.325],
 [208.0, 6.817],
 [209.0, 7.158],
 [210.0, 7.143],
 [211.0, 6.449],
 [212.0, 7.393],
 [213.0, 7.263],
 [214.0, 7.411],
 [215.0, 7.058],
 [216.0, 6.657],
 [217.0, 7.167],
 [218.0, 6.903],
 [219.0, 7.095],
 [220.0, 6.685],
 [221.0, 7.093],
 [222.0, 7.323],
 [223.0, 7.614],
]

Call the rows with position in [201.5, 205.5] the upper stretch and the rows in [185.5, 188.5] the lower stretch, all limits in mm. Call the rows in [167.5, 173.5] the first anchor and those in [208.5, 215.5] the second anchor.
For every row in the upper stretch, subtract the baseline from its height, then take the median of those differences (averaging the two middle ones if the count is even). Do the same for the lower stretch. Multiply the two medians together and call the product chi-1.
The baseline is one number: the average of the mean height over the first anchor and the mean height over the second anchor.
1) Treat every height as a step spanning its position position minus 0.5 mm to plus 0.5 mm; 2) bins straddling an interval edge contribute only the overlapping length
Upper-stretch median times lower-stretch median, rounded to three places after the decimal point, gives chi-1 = -0.011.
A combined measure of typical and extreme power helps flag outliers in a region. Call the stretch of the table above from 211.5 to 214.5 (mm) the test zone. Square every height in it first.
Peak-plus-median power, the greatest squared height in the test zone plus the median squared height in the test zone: 110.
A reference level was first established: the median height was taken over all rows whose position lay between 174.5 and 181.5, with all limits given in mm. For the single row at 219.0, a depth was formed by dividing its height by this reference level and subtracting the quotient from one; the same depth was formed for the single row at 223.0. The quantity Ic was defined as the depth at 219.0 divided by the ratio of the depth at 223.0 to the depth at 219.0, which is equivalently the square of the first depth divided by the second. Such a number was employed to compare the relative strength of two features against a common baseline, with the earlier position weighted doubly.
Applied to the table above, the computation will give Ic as -0.0108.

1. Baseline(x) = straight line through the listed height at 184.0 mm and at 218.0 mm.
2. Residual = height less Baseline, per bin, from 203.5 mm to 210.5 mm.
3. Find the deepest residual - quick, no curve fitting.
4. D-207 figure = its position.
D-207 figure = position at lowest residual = 207.0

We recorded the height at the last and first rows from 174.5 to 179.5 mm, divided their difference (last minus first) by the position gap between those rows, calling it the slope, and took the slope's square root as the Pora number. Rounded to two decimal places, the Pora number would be 0.16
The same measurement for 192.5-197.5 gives 0.34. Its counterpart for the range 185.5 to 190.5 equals 0.21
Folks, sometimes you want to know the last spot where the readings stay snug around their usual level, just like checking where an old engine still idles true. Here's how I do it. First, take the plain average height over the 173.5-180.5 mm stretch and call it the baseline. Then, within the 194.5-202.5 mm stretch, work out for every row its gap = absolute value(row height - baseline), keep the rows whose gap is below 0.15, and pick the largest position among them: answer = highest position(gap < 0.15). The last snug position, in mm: 202.0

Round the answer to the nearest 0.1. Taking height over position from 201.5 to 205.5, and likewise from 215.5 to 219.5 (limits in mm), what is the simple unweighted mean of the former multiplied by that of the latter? 49.2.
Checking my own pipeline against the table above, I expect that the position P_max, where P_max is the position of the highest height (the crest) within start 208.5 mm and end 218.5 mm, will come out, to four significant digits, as 214.0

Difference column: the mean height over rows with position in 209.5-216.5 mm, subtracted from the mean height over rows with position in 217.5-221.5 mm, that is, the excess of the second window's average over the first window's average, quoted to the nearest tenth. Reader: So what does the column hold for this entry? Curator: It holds -0.1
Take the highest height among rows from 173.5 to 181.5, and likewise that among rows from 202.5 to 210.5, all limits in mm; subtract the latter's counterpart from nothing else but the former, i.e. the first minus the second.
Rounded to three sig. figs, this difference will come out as -0.392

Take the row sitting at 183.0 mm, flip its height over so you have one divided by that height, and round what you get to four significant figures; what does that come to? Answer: 0.1508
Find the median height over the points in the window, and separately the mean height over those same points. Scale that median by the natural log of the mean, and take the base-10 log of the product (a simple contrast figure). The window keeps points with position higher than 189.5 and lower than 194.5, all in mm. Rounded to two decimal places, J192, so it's 1.11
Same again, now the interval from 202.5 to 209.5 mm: 1.14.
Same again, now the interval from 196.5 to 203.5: 1.14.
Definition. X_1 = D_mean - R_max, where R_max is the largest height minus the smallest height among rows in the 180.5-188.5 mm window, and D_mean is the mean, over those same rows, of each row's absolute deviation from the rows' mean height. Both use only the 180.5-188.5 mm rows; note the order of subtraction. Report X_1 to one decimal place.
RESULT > -0.3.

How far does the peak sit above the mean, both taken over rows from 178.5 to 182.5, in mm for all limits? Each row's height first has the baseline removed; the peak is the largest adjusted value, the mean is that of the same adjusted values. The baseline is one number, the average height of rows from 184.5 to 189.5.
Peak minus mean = 0.08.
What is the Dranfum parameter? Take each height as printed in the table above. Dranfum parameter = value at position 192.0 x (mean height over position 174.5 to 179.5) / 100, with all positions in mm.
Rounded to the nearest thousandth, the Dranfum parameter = 0.465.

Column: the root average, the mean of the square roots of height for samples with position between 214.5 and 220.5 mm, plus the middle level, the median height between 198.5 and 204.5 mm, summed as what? 9.72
